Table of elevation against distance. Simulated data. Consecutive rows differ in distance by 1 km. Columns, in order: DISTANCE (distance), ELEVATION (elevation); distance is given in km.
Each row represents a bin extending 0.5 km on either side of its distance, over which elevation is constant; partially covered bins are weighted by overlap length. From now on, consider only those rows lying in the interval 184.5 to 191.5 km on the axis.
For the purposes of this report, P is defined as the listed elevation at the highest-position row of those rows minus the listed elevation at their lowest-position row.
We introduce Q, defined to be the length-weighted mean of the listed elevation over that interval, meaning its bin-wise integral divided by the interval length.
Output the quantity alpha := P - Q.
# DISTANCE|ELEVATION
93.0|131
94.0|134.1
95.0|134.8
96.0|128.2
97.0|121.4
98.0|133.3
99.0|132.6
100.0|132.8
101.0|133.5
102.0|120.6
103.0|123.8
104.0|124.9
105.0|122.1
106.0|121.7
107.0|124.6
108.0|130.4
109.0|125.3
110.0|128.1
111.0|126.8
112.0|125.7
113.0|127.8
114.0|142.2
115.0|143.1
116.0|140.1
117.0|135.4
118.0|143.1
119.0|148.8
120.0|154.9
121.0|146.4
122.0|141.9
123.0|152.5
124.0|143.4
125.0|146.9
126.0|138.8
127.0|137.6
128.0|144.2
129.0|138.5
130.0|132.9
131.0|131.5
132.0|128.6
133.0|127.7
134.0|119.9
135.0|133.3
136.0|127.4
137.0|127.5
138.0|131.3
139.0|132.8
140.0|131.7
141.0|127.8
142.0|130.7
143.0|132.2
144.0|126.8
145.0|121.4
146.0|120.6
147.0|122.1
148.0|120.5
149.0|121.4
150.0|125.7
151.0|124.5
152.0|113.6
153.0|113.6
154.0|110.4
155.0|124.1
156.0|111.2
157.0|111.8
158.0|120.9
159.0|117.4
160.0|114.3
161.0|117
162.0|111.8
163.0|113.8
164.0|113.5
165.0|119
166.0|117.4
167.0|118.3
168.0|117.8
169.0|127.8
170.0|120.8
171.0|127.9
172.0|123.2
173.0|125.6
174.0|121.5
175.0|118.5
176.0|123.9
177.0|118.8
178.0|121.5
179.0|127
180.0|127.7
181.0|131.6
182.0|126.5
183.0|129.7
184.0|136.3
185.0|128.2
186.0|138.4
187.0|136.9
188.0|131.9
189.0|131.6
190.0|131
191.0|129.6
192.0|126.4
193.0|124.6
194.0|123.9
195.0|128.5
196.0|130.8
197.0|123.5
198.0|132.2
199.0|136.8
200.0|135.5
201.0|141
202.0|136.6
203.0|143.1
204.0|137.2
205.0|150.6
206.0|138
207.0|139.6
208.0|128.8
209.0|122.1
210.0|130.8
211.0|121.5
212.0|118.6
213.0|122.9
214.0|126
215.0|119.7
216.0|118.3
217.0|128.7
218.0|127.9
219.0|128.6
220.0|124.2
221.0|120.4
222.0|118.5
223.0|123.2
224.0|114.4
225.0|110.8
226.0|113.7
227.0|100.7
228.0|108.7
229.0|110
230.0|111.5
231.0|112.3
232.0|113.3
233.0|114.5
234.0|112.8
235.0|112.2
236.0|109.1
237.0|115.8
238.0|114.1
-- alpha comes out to -131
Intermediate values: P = 1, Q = 133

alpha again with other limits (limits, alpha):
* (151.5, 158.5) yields -108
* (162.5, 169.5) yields -104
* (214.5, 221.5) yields -123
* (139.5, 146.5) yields -138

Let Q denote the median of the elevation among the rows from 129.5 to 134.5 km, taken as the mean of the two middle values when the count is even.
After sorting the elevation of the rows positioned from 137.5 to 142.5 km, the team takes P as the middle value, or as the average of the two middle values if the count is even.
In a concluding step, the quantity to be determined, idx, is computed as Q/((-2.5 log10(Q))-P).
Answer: -0.94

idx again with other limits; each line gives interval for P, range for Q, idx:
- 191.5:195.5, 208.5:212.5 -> -0.93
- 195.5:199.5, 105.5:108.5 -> -0.91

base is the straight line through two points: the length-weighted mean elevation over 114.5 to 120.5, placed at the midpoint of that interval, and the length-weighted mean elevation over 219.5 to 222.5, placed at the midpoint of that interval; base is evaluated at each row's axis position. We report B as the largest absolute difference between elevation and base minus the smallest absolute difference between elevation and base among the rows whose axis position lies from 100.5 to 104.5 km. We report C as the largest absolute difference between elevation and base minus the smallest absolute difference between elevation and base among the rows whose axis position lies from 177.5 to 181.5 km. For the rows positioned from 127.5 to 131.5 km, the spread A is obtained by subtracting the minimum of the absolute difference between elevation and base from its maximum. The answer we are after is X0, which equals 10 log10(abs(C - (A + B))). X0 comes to 11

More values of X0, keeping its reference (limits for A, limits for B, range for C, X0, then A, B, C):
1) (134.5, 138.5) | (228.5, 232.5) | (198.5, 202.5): 6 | 5.7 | 4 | 6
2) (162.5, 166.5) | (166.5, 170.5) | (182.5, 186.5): 8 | 5.7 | 10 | 9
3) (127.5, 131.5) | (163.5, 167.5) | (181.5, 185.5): 8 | 7.4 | 6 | 7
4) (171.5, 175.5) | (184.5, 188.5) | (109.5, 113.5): 11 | 6.7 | 9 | 2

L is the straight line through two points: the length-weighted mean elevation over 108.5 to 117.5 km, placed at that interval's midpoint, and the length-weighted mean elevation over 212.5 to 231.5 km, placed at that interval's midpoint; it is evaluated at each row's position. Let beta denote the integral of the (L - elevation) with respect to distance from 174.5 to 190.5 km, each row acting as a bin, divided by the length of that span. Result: -5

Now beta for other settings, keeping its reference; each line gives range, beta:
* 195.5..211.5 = -14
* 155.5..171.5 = 8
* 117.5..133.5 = -10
